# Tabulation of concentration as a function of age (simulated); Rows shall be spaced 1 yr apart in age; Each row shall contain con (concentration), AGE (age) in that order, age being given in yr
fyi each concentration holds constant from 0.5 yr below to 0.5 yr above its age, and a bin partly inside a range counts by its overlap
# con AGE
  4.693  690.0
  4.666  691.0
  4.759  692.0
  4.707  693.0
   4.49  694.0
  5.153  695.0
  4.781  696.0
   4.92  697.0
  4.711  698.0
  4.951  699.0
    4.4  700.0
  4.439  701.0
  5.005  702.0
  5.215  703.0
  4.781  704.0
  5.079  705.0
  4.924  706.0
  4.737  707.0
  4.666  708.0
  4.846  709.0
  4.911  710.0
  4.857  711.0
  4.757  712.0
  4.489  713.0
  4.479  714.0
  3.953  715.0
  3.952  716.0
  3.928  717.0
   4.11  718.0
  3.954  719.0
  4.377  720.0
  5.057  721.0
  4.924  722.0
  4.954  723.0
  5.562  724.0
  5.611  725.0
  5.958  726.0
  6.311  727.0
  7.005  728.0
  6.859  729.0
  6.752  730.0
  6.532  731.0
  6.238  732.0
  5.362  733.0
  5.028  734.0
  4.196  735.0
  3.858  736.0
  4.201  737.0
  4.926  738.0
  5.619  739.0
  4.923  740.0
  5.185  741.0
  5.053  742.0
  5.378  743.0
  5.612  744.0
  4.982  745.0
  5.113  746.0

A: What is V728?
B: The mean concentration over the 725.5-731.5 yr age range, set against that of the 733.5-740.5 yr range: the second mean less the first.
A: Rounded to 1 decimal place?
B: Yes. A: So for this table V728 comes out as -1.9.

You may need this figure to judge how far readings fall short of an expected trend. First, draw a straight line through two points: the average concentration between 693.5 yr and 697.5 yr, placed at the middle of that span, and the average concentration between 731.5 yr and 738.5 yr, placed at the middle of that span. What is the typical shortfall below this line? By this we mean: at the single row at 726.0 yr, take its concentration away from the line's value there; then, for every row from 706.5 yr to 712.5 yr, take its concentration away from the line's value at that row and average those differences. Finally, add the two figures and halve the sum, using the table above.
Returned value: -0.5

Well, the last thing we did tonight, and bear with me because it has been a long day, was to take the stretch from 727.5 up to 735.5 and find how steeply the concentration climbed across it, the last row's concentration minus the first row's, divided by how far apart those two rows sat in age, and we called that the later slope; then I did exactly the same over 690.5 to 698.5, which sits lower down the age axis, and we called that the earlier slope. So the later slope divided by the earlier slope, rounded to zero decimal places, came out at -62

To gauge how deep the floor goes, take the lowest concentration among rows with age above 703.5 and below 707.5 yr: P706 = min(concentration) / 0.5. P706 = 9.5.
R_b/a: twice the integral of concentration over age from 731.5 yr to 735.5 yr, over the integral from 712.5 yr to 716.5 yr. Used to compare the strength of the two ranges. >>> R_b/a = 2.5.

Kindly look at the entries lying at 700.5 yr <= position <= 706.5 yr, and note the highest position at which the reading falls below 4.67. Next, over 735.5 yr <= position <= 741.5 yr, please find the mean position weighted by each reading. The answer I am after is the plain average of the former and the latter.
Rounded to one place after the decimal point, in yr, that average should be 719.8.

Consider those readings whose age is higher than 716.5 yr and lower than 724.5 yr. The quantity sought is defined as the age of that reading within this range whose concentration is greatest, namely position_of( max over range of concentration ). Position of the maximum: 724.0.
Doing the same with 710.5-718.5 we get 711.0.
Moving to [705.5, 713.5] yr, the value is 706.0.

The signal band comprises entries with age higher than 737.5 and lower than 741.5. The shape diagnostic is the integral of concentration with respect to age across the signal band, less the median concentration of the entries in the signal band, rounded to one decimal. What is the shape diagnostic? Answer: 15.6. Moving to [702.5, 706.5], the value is 15.0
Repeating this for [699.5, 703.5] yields 14.3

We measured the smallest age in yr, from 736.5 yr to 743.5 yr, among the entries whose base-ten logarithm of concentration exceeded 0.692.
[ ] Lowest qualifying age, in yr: 738.0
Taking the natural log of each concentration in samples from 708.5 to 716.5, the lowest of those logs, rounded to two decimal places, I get 1.37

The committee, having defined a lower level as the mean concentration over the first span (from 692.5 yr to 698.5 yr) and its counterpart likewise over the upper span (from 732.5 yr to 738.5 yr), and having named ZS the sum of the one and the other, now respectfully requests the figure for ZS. 9.4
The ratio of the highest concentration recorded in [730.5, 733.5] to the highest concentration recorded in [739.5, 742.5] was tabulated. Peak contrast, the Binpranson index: 1.3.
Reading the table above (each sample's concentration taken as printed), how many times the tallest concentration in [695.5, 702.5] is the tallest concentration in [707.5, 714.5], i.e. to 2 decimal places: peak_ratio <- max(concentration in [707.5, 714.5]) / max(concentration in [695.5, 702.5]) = 0.98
